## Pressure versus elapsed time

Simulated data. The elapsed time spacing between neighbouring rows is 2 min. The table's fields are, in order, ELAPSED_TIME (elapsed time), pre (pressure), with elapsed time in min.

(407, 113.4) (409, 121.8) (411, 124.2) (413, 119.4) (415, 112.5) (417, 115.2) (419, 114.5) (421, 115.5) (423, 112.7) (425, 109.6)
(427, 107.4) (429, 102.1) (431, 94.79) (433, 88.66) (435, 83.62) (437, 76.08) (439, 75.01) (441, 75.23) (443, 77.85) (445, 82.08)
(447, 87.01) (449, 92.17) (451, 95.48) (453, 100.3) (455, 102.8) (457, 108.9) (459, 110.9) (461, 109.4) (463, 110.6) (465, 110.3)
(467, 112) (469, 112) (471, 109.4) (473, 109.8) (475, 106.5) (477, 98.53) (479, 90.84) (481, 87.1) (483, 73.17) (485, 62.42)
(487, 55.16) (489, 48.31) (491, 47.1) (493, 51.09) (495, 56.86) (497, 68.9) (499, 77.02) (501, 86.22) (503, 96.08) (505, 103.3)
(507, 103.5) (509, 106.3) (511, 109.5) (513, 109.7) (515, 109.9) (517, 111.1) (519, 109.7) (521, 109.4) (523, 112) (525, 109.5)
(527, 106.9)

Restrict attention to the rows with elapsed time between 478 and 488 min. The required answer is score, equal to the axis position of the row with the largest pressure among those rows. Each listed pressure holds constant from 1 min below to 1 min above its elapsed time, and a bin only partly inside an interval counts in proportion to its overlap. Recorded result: 479 min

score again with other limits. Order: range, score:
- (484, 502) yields 501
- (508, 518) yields 517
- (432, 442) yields 433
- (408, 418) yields 411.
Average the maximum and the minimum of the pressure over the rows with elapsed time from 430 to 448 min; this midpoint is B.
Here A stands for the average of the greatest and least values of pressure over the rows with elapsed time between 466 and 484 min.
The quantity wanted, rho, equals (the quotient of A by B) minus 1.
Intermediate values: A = 93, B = 85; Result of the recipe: 0.091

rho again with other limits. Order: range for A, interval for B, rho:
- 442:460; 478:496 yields 0.368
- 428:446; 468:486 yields 0.015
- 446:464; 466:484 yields 0.069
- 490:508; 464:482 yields -0.244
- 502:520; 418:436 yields 0.040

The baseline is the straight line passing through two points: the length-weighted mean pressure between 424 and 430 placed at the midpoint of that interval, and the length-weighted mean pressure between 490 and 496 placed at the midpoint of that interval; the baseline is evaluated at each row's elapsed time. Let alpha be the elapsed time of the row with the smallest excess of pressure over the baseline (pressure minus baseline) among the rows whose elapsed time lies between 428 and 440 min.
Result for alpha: 437 min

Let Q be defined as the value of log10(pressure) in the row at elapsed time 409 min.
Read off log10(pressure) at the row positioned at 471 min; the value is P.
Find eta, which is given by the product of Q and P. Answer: 4.25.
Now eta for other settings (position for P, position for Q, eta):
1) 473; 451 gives 4.04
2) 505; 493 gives 3.44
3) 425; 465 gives 4.17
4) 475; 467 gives 4.15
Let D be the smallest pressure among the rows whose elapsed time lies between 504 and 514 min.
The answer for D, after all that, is 103.3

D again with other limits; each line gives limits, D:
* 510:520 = 109.5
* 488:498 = 47.1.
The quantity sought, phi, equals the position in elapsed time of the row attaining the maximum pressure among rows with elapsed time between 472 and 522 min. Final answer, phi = 517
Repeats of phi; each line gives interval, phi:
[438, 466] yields 459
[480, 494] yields 481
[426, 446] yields 427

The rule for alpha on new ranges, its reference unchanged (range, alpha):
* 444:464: 445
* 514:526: 515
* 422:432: 431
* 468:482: 481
